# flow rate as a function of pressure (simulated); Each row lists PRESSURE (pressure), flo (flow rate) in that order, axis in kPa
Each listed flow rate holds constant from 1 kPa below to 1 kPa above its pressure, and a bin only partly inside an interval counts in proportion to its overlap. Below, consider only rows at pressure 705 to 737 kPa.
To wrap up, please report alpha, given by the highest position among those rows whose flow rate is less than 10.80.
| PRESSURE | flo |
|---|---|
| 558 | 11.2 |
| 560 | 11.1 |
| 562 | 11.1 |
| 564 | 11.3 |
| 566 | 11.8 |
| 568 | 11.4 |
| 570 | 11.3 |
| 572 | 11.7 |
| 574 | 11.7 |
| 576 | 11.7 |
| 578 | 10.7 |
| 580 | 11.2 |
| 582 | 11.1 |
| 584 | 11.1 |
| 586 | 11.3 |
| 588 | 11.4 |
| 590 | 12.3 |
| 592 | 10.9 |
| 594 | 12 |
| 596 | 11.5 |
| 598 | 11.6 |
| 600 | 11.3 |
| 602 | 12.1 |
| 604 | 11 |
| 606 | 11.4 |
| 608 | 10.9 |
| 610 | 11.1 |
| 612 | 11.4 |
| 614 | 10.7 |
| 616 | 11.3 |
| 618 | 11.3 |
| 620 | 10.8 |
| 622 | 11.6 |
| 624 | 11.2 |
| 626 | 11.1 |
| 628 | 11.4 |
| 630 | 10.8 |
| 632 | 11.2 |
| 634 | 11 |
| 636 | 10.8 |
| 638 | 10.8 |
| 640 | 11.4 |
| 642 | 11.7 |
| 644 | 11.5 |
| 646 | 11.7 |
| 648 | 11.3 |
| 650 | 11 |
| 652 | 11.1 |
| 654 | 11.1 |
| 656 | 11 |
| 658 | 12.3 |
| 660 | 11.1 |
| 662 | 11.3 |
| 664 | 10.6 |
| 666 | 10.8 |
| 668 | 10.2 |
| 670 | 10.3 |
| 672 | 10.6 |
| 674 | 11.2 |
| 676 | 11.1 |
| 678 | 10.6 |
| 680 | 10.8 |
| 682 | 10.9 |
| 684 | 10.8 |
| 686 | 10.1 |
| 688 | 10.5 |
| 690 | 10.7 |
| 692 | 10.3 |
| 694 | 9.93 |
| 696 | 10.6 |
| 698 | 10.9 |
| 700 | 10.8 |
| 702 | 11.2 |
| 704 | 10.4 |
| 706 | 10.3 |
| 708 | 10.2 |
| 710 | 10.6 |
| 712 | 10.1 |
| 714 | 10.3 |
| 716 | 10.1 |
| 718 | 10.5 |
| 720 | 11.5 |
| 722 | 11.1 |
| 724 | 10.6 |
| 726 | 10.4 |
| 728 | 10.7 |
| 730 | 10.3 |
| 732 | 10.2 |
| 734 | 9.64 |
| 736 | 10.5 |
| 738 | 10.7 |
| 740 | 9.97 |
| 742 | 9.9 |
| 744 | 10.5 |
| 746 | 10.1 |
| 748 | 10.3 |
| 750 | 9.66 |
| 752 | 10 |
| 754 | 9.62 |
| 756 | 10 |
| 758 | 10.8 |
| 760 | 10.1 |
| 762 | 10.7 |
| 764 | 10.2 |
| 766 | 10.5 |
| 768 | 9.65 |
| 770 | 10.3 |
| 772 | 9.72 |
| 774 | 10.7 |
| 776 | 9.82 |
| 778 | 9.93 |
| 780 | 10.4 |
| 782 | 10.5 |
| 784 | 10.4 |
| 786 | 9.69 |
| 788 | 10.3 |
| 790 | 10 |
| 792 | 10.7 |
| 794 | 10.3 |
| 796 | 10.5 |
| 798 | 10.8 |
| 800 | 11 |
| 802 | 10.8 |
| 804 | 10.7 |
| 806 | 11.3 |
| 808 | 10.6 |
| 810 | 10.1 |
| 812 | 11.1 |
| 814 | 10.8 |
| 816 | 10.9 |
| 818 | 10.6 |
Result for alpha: 736 kPa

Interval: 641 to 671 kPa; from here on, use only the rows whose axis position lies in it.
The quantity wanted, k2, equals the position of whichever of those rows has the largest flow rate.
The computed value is 658 kPa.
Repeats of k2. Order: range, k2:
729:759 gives 758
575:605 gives 590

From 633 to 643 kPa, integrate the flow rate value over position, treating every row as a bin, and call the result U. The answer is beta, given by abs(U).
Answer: 111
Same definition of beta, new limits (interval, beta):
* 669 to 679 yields 108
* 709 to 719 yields 103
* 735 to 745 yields 103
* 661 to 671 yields 106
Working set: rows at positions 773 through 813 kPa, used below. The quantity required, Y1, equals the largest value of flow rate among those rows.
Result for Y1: 11.3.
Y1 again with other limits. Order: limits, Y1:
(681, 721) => 11.5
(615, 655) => 11.7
